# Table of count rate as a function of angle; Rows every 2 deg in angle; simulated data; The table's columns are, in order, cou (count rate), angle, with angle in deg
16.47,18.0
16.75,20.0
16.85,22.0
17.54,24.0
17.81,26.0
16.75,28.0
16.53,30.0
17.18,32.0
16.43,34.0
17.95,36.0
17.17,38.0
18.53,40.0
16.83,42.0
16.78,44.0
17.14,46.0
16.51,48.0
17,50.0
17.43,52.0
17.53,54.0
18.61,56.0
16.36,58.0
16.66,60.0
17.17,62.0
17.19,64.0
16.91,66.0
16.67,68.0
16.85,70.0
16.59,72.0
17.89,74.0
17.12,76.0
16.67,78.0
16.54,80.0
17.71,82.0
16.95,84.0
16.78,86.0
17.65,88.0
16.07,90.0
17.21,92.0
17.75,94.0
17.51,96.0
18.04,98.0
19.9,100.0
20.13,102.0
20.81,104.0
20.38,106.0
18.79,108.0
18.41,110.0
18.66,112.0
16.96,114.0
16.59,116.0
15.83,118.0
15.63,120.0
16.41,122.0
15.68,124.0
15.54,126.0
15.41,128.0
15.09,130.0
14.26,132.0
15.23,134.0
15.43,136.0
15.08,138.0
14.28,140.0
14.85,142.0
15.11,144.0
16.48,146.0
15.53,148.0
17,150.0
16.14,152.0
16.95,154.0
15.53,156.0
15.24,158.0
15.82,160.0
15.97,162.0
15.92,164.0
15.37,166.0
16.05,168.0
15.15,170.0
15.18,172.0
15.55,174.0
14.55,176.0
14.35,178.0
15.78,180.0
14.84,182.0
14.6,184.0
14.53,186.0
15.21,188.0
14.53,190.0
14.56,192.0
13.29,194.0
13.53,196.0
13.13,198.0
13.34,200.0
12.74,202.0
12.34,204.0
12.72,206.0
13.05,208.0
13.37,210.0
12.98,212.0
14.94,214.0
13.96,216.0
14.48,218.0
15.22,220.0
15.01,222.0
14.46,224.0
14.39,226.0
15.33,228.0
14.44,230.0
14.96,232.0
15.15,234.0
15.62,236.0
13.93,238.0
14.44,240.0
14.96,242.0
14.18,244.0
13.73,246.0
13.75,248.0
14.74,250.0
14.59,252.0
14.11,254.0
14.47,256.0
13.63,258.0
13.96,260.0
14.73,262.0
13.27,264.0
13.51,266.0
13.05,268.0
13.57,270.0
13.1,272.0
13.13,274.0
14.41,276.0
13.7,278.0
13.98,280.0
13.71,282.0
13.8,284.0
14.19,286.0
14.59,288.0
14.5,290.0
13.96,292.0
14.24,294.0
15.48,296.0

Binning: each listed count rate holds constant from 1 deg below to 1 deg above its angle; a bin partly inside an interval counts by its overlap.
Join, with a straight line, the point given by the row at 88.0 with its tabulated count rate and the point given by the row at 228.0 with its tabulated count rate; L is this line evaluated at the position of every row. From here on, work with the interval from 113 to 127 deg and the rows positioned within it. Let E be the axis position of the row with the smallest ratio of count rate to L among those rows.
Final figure 120.0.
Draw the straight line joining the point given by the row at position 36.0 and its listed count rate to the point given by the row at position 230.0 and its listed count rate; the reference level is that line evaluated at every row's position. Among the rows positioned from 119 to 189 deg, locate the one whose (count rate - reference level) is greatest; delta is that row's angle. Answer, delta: 154.0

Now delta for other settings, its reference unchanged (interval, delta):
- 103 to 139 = 104.0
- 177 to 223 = 220.0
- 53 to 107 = 104.0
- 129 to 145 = 136.0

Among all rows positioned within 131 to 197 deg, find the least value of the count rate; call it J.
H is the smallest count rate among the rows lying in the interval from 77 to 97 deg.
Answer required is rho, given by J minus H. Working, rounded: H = 16.07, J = 13.29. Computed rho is -3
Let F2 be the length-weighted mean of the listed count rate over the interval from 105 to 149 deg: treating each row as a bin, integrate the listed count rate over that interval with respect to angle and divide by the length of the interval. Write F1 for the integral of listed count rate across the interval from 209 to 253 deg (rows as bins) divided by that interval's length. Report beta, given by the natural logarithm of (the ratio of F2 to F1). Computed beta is 0.1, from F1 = 14.5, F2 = 16.2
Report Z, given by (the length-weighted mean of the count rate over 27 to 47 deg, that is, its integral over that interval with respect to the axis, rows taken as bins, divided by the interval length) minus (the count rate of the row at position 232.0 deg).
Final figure 2.2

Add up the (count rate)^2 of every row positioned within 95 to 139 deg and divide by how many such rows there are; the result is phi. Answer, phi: 296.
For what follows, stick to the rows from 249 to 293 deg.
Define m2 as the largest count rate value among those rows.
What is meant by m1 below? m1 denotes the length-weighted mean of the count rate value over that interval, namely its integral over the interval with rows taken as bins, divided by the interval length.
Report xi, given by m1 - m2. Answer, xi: -0.80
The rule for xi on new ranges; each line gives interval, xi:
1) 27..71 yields -1.51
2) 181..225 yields -1.27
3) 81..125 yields -3.09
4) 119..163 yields -1.42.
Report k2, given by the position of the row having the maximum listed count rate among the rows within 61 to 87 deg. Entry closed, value 74.0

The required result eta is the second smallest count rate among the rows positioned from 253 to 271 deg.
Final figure 13.27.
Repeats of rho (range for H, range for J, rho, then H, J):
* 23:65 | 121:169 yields -2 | 16.36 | 14.26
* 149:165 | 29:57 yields 1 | 15.24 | 16.43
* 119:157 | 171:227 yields -2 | 14.26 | 12.34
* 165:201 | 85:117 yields 3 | 13.13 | 16.07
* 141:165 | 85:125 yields 1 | 14.85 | 15.63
